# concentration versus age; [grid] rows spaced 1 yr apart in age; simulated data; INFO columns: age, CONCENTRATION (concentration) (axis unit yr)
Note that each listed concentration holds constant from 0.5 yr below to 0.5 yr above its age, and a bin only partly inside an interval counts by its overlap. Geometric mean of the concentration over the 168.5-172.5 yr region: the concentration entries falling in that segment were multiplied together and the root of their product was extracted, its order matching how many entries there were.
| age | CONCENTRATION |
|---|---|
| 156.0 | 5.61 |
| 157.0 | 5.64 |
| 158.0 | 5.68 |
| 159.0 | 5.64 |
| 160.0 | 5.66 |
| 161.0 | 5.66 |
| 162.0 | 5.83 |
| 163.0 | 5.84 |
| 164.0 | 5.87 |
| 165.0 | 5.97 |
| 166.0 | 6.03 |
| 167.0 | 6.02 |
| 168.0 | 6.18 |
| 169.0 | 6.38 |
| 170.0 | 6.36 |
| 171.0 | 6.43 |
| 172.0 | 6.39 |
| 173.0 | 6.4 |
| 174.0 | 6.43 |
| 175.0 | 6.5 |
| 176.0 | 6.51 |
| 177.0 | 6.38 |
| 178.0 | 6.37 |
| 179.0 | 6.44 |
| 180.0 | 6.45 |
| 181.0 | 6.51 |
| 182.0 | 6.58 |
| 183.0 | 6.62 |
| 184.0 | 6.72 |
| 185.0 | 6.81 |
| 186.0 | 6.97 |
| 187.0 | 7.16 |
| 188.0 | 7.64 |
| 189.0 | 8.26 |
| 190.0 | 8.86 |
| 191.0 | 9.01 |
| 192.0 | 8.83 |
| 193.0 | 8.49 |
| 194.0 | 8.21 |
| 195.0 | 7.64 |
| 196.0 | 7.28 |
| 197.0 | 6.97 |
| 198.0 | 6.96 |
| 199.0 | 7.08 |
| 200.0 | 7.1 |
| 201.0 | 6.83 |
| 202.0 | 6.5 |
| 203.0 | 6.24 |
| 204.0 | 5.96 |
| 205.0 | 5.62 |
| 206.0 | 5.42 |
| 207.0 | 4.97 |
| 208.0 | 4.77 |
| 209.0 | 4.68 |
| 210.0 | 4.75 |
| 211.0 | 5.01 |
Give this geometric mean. 6.39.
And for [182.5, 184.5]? 6.67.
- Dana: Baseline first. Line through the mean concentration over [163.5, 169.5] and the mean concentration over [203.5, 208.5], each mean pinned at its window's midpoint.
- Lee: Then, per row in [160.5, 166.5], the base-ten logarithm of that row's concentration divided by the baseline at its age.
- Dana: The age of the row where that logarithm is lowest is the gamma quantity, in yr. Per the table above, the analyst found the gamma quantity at 161.0 yr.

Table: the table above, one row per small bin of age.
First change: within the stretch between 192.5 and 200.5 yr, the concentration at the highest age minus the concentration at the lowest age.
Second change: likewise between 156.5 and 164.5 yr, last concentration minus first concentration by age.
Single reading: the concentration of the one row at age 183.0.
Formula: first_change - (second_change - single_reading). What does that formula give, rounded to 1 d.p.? 5.0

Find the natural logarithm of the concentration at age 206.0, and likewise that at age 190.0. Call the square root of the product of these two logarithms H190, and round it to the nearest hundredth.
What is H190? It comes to 1.92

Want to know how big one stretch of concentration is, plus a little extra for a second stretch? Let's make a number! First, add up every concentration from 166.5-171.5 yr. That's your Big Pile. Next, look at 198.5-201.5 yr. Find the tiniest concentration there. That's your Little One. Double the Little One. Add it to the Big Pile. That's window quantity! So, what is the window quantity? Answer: 45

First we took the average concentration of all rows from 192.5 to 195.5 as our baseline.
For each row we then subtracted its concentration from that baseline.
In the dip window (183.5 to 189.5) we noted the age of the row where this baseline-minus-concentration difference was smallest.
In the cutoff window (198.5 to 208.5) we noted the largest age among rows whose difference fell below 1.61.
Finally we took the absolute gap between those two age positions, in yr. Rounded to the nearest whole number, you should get 12 yr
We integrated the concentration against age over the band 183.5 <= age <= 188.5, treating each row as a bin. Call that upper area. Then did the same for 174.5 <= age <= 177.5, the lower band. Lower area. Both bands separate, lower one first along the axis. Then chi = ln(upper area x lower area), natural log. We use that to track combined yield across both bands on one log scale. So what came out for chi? 6.53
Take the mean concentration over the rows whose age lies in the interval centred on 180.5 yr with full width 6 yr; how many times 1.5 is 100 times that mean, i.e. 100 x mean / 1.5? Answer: 433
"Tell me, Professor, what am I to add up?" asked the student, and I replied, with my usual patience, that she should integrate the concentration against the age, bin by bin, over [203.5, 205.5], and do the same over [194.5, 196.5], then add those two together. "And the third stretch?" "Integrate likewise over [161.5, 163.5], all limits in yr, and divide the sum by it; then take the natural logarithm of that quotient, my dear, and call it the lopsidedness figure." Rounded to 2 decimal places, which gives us 0.82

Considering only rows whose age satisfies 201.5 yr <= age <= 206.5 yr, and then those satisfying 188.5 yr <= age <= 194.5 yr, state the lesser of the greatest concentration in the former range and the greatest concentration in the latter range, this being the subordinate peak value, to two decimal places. 6.50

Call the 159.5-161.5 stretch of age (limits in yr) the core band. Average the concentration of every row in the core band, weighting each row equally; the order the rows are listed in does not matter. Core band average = 5.7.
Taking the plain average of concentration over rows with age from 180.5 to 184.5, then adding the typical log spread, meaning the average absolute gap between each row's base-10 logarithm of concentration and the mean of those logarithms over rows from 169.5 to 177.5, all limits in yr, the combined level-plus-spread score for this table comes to 6.6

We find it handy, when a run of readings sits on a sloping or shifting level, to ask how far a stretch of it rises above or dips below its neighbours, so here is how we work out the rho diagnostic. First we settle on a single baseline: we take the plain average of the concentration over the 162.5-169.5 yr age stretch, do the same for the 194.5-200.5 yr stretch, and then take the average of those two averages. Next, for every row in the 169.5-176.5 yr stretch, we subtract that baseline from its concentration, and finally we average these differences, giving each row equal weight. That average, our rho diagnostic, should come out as -0.18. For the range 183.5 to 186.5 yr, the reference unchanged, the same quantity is 0.23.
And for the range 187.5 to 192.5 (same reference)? 1.91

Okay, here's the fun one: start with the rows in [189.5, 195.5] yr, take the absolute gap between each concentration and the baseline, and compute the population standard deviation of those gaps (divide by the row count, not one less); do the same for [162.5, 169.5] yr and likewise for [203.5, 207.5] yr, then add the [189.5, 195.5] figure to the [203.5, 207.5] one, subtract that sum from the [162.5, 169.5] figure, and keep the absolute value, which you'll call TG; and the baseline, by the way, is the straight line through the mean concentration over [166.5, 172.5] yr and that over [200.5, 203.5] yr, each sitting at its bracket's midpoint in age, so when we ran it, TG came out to 0.7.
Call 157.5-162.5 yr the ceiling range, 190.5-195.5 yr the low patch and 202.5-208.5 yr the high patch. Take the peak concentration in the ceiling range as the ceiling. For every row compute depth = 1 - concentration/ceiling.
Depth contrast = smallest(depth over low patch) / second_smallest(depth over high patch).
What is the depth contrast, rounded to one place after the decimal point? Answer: 24.5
